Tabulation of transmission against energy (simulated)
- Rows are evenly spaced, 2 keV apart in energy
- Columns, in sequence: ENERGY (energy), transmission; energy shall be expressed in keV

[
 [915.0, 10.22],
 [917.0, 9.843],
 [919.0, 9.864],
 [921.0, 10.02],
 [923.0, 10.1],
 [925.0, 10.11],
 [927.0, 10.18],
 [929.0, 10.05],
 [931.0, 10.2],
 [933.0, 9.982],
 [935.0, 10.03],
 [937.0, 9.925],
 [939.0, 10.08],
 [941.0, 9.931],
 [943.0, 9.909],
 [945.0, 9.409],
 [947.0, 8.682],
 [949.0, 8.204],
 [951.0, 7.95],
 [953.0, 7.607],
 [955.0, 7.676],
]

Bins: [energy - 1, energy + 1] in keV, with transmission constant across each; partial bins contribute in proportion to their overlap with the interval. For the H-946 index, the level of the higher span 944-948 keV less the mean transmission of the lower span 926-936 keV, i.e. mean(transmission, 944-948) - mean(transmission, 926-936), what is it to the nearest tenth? -1.0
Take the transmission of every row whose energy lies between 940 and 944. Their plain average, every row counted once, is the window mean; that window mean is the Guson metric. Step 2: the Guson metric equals 9.9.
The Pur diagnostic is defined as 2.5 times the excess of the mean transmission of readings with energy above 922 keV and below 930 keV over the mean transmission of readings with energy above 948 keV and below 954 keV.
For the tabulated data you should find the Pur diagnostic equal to 5.5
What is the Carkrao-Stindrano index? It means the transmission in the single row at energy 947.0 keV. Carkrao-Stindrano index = 8.682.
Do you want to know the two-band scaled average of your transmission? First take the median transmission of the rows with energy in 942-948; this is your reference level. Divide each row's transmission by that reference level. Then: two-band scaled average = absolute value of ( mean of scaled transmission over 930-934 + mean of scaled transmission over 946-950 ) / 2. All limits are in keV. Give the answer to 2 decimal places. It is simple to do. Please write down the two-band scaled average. 0.98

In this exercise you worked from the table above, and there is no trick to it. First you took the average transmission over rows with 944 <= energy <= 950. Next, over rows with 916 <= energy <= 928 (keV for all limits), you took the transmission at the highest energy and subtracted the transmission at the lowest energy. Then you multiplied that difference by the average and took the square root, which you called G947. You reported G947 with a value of 1.72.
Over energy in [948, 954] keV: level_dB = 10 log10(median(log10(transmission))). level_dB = -0.46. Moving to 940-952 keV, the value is -0.20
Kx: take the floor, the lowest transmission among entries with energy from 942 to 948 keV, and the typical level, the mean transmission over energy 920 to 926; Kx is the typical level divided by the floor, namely 1.16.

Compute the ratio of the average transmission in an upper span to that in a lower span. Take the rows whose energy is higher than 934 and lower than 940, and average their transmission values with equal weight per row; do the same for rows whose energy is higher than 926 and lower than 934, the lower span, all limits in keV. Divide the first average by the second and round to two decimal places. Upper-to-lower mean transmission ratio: 0.99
